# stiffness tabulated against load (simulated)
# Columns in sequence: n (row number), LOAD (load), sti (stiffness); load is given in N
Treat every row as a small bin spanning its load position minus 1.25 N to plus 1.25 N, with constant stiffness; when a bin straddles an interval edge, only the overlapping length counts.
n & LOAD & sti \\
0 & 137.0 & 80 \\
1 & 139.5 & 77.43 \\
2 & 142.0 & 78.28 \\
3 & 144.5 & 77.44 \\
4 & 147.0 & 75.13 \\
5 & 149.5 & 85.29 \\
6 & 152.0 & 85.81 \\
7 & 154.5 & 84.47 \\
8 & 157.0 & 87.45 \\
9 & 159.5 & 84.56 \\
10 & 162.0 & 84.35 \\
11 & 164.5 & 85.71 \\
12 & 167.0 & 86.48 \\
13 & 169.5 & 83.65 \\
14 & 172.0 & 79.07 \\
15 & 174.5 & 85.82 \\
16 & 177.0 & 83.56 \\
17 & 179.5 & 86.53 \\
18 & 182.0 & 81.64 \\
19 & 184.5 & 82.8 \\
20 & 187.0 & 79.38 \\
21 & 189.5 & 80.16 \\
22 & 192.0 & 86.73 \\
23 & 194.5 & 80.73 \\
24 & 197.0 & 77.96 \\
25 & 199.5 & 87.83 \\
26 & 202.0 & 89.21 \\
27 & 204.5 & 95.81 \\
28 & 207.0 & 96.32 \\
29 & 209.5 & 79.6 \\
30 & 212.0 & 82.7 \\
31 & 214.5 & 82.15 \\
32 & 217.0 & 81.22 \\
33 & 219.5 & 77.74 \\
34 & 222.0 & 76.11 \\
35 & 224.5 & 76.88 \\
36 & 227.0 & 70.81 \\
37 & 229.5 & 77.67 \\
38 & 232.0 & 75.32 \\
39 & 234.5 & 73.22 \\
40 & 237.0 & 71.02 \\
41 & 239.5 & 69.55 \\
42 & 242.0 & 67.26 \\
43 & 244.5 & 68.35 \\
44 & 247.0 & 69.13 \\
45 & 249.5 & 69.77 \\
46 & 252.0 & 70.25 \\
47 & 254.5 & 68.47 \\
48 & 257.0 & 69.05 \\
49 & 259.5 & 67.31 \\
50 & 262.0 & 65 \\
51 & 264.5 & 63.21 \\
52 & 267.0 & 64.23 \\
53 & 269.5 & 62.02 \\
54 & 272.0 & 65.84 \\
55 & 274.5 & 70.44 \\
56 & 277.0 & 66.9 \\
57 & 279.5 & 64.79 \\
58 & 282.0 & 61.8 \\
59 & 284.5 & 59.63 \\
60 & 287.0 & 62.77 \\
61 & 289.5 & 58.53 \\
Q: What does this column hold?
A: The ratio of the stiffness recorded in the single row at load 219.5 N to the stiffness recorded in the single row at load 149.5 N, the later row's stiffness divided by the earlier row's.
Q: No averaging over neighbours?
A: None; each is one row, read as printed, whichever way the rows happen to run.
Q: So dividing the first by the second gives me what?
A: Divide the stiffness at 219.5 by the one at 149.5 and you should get 0.91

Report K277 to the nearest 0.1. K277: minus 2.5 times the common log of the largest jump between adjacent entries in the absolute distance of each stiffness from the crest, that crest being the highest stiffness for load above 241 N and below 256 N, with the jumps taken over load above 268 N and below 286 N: -1.6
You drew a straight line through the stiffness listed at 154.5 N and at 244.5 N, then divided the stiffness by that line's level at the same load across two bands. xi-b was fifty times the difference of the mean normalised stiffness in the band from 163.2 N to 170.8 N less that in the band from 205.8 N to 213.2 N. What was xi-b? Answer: -5.9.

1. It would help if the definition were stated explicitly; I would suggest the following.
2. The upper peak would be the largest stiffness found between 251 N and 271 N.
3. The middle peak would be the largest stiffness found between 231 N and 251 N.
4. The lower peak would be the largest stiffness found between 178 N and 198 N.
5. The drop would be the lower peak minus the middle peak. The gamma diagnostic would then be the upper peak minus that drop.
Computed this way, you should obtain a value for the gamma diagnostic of 59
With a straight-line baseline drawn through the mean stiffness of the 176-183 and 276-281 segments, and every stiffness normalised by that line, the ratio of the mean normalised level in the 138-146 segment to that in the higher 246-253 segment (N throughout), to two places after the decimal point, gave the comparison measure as 0.87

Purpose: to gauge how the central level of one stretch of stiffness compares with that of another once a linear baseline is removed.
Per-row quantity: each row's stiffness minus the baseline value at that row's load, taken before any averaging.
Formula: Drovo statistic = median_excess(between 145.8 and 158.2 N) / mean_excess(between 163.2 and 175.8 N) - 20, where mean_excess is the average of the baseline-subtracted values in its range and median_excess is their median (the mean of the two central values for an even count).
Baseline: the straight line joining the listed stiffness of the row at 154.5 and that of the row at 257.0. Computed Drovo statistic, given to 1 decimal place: -20.0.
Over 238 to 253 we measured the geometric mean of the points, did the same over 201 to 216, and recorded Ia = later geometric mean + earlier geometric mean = 156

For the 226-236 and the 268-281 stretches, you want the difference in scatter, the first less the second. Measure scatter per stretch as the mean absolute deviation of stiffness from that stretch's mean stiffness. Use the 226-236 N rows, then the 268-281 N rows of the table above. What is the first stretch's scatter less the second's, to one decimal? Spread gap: 0.1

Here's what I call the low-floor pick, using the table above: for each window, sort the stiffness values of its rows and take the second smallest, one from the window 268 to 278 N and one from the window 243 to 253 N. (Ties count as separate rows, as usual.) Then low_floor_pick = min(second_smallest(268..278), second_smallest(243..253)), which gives 65.8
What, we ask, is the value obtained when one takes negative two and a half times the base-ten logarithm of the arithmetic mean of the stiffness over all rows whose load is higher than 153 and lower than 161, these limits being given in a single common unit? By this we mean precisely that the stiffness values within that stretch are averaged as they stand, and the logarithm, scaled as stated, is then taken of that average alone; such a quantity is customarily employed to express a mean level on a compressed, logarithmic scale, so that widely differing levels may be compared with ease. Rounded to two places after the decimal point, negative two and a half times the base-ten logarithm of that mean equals -4.83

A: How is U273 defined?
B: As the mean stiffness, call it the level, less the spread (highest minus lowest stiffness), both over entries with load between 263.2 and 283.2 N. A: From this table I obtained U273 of 56.3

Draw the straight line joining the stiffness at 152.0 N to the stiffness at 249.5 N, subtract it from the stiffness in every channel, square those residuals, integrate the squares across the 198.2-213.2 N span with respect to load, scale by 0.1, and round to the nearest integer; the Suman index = 254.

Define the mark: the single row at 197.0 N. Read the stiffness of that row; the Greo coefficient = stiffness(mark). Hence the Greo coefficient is 77.96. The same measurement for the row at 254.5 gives 68.47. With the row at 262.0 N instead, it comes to 65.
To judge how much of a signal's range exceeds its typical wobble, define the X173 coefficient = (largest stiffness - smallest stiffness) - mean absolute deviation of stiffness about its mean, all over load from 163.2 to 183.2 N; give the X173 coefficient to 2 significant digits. 5.4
